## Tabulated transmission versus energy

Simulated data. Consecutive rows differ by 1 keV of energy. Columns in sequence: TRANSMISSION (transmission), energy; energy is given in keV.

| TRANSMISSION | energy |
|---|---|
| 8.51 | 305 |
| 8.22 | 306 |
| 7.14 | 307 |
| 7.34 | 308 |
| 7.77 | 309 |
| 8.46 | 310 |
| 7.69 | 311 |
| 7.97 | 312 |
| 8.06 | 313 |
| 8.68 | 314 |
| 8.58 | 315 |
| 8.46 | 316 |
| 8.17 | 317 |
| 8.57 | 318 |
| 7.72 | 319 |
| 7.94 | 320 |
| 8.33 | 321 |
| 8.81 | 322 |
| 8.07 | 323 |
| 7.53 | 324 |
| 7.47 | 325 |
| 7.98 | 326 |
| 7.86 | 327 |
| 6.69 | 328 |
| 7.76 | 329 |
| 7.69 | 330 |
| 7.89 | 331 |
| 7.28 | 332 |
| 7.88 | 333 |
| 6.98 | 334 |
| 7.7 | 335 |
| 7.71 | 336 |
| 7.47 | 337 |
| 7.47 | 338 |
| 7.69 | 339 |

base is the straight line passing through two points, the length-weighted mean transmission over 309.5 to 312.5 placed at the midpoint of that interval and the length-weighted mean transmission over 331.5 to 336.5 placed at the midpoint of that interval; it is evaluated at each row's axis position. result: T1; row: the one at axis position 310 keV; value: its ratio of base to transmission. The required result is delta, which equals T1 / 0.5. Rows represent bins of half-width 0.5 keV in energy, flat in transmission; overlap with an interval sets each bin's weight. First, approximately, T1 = 0.95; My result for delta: 1.91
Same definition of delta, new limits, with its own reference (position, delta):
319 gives 2.04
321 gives 1.88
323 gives 1.92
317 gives 1.93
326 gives 1.93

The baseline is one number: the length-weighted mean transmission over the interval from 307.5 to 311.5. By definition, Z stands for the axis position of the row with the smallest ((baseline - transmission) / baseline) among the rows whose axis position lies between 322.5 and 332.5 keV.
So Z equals 323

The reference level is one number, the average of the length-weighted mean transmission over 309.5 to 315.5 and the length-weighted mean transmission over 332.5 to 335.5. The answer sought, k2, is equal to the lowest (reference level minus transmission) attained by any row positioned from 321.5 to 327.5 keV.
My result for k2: -0.9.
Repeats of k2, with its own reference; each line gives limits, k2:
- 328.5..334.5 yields 0.0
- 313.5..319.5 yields -0.8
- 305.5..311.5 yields -0.6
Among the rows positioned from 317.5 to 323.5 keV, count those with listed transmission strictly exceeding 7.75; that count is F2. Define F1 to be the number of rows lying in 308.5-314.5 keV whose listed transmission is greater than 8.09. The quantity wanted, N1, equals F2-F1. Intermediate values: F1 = 2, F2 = 5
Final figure 3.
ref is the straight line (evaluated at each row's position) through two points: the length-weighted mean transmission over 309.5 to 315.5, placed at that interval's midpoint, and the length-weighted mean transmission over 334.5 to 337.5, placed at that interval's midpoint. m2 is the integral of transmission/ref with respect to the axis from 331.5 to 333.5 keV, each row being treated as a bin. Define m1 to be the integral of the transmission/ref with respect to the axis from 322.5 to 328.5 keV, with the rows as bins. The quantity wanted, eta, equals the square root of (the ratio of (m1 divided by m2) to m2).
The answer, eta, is 1.2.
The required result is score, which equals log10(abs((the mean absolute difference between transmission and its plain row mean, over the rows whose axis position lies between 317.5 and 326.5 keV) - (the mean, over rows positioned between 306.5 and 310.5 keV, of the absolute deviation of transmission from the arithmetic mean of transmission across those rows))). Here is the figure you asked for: -1.08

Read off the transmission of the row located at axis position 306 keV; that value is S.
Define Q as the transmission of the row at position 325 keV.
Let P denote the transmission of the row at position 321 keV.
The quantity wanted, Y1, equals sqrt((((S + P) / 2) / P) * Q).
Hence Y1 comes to 2.72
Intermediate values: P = 8.33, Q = 7.47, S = 8.22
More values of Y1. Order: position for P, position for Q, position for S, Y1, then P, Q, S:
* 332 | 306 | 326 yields 2.94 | 7.28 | 8.22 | 7.98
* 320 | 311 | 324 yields 2.74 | 7.94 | 7.69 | 7.53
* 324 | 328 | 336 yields 2.60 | 7.53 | 6.69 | 7.71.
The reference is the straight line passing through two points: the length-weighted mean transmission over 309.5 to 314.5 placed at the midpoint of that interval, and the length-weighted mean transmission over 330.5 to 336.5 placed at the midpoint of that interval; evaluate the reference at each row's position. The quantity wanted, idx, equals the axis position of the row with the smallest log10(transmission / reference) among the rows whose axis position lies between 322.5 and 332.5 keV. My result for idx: 328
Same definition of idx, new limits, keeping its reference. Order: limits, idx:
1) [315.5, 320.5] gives 319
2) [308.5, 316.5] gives 311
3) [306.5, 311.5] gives 307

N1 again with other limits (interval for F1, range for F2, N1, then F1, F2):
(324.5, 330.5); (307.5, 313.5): 4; 0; 4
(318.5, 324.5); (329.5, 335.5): 0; 2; 2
